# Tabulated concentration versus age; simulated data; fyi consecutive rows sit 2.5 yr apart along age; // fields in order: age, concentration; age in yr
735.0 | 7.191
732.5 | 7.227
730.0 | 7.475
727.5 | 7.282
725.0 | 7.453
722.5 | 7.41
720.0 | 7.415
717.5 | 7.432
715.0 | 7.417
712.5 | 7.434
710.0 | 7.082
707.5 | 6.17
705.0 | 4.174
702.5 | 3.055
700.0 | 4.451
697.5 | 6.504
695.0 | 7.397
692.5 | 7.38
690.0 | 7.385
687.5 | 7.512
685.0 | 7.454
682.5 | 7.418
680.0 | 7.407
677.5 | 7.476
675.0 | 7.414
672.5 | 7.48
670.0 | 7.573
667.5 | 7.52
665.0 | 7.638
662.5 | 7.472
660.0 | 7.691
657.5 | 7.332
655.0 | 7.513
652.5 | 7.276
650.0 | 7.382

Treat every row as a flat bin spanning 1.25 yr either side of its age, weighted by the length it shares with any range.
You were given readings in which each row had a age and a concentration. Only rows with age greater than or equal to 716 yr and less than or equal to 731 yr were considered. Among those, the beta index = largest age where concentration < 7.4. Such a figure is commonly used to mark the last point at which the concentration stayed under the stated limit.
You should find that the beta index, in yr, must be 727.5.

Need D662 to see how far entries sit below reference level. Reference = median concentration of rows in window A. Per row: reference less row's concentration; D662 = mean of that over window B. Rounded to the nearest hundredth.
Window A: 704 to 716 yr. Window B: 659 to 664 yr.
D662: -0.50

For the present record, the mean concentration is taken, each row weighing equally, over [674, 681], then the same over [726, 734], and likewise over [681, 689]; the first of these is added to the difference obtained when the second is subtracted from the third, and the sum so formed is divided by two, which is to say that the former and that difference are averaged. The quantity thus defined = 3.78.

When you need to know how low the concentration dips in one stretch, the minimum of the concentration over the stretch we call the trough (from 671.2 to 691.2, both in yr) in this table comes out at 7.385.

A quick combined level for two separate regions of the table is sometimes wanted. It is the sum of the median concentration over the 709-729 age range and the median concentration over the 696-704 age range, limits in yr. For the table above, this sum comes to 11.9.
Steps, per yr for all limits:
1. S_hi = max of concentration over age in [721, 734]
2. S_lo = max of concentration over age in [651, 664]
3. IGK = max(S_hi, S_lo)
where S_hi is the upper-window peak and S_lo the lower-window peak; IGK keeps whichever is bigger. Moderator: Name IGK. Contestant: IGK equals 7.69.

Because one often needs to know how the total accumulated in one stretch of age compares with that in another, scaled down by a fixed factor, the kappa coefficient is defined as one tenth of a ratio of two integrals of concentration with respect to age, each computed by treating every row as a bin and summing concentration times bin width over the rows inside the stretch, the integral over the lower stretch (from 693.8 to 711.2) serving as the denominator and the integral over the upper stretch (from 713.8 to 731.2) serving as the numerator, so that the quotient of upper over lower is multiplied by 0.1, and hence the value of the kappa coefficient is 0.134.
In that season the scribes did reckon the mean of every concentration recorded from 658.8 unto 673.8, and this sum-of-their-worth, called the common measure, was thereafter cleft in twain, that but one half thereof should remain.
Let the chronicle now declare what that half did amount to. 3.78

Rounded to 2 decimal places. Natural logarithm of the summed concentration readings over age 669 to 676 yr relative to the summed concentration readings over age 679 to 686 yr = 0.01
